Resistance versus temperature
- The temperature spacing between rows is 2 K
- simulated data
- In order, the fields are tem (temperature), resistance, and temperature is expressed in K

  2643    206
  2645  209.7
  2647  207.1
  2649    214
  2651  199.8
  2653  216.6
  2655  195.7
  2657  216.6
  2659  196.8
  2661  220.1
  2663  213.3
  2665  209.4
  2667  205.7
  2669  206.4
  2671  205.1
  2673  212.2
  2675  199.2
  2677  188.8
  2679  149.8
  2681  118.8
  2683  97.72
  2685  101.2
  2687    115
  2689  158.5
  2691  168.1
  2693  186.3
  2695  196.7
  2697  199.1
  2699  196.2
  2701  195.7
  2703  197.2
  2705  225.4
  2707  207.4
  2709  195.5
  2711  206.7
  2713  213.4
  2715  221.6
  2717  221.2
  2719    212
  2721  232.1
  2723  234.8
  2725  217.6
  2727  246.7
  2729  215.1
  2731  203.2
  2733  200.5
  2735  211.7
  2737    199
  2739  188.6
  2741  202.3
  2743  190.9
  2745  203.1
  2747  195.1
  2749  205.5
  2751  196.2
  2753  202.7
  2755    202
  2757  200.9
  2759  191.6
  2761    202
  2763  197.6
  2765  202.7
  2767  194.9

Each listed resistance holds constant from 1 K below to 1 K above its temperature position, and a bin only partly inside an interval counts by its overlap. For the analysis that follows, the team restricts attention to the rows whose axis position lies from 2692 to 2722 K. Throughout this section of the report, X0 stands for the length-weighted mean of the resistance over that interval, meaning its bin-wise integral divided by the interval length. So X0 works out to 207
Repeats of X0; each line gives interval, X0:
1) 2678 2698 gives 149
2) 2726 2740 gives 209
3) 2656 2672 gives 209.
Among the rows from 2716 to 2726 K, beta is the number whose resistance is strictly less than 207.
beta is 0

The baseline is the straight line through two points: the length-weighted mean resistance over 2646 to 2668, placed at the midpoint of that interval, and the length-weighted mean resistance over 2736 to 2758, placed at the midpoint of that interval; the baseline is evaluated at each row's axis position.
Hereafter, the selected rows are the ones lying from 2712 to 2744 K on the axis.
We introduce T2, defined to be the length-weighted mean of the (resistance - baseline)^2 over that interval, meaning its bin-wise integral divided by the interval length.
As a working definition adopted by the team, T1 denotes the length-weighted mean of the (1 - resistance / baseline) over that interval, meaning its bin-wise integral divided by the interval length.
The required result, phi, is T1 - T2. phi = -370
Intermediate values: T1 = -0.061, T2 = 370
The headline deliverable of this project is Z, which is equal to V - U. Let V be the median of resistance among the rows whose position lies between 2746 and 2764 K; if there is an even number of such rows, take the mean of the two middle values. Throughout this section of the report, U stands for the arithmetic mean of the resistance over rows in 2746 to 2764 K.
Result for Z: 2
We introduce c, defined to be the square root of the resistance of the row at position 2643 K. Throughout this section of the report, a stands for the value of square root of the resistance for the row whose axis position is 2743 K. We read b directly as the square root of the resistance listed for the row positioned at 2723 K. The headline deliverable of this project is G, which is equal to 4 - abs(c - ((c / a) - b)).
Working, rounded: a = 13.8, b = 15.3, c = 14.4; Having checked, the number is -24.6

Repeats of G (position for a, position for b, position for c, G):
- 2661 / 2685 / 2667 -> -19.4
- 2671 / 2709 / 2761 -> -23.2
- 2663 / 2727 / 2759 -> -24.6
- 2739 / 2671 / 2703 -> -23.3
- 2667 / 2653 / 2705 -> -24.7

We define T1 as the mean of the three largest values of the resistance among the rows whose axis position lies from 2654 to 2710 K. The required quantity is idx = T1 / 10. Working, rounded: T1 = 221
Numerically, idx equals 22.1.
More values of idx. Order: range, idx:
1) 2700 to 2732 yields 23.8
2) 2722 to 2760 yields 23.3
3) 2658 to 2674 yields 21.5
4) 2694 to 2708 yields 21.1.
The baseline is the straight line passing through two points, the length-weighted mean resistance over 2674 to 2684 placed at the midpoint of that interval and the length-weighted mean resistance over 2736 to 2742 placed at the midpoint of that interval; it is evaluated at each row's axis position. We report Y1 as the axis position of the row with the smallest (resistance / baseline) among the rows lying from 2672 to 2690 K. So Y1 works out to 2683 K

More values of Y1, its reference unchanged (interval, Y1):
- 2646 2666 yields 2659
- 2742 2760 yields 2759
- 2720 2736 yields 2733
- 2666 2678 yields 2677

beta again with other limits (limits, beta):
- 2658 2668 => 2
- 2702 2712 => 3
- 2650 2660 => 3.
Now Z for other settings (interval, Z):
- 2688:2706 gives 5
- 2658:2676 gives -1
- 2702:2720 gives 1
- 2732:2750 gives 1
